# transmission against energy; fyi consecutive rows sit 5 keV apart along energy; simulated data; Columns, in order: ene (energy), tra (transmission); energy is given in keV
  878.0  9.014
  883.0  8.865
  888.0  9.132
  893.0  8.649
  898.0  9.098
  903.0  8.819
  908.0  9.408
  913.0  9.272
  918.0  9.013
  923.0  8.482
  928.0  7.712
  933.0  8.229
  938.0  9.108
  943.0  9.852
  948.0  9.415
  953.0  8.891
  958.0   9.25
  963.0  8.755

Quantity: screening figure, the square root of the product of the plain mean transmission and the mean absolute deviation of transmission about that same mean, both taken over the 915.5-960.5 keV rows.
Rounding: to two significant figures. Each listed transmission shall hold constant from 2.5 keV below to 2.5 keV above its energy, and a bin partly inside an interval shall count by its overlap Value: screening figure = 2.1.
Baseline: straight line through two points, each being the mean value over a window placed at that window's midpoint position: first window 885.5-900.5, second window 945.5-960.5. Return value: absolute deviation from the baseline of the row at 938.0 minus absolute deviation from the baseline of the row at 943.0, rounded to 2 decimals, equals -0.68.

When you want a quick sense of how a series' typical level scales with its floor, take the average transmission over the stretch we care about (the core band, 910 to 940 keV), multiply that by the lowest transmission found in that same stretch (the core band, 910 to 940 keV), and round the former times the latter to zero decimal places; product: 67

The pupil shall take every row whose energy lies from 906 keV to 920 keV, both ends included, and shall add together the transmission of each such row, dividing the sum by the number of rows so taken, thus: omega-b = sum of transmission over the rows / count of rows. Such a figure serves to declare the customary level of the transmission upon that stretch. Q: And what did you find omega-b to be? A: 9.23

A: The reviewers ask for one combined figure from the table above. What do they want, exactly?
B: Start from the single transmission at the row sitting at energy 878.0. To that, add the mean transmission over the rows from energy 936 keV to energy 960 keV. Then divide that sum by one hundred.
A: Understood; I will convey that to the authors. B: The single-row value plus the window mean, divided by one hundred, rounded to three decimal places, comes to 0.183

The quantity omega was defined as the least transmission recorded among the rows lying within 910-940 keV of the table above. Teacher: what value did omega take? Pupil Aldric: 7.712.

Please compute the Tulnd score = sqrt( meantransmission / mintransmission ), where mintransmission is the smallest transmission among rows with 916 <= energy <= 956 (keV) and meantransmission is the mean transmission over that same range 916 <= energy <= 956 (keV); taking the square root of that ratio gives 1.07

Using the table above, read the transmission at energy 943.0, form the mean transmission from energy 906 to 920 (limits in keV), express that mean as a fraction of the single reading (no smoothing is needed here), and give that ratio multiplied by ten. 9.4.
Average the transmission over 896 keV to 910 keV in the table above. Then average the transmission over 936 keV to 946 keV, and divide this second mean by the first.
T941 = 1.04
